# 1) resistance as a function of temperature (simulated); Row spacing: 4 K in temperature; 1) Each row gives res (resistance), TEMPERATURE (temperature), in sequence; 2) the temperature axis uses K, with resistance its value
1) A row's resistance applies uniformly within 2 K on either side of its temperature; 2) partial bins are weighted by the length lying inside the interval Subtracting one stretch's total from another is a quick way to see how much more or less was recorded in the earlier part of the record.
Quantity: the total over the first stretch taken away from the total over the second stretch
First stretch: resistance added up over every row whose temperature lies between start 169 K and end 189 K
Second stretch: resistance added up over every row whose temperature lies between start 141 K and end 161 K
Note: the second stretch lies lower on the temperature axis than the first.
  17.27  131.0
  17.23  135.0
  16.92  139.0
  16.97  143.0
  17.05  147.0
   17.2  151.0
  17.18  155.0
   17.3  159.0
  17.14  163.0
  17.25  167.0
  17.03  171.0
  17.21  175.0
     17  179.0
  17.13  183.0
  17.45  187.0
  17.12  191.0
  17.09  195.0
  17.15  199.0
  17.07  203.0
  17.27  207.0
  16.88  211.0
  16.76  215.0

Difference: -0.12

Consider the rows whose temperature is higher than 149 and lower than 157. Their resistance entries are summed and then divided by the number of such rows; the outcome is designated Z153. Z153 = 17.19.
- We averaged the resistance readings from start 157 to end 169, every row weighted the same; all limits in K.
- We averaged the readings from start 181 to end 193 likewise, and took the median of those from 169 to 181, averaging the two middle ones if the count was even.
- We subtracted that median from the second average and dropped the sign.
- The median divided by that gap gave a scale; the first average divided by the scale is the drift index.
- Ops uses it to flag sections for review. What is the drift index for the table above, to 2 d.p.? 0.21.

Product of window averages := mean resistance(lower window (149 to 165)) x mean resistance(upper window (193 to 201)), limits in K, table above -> 295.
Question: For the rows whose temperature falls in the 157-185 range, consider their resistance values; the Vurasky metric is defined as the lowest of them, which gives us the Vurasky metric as 17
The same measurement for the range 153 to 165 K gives 17.14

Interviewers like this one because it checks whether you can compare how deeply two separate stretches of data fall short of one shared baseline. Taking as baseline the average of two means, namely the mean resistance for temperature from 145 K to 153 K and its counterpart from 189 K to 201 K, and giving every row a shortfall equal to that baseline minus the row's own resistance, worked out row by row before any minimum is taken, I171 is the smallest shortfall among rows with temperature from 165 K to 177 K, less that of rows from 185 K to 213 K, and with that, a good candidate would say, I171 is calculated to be 0.200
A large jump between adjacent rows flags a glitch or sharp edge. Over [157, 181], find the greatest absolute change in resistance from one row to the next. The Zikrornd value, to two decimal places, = 0.22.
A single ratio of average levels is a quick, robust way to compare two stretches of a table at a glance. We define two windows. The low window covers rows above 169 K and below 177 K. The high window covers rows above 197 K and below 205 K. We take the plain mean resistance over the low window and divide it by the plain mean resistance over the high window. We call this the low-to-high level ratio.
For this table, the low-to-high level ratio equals 1.001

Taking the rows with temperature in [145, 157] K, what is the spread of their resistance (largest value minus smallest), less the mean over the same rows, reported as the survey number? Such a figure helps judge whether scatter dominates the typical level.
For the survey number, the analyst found -17.0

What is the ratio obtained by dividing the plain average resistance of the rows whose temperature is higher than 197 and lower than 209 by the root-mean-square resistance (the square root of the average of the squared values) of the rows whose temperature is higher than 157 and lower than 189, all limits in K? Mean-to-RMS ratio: 0.998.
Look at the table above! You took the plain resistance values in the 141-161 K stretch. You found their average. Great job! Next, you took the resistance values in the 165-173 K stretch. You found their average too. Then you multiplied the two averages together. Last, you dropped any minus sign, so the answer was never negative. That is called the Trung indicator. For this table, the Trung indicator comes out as 294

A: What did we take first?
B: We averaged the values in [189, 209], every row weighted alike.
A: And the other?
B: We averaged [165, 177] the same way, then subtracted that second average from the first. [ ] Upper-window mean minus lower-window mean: -0.02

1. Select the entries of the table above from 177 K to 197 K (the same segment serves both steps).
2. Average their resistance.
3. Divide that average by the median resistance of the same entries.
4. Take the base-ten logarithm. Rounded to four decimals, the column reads 0.0010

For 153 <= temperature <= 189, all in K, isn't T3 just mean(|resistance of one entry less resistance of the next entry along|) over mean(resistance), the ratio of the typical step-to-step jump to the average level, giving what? 0.011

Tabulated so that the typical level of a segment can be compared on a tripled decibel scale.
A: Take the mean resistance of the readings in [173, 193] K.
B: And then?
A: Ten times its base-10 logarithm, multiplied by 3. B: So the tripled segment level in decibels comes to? 37.05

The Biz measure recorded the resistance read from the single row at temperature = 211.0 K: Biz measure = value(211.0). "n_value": 16.88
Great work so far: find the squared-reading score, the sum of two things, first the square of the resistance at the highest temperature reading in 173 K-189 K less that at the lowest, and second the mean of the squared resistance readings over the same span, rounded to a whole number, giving 304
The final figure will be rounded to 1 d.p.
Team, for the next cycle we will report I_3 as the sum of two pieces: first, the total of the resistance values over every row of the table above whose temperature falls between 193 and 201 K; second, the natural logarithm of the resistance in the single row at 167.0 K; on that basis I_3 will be 37.1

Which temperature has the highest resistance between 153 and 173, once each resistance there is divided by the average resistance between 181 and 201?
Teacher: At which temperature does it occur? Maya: 159.0 K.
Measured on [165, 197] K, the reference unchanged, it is 187.0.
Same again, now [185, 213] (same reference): 187.0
